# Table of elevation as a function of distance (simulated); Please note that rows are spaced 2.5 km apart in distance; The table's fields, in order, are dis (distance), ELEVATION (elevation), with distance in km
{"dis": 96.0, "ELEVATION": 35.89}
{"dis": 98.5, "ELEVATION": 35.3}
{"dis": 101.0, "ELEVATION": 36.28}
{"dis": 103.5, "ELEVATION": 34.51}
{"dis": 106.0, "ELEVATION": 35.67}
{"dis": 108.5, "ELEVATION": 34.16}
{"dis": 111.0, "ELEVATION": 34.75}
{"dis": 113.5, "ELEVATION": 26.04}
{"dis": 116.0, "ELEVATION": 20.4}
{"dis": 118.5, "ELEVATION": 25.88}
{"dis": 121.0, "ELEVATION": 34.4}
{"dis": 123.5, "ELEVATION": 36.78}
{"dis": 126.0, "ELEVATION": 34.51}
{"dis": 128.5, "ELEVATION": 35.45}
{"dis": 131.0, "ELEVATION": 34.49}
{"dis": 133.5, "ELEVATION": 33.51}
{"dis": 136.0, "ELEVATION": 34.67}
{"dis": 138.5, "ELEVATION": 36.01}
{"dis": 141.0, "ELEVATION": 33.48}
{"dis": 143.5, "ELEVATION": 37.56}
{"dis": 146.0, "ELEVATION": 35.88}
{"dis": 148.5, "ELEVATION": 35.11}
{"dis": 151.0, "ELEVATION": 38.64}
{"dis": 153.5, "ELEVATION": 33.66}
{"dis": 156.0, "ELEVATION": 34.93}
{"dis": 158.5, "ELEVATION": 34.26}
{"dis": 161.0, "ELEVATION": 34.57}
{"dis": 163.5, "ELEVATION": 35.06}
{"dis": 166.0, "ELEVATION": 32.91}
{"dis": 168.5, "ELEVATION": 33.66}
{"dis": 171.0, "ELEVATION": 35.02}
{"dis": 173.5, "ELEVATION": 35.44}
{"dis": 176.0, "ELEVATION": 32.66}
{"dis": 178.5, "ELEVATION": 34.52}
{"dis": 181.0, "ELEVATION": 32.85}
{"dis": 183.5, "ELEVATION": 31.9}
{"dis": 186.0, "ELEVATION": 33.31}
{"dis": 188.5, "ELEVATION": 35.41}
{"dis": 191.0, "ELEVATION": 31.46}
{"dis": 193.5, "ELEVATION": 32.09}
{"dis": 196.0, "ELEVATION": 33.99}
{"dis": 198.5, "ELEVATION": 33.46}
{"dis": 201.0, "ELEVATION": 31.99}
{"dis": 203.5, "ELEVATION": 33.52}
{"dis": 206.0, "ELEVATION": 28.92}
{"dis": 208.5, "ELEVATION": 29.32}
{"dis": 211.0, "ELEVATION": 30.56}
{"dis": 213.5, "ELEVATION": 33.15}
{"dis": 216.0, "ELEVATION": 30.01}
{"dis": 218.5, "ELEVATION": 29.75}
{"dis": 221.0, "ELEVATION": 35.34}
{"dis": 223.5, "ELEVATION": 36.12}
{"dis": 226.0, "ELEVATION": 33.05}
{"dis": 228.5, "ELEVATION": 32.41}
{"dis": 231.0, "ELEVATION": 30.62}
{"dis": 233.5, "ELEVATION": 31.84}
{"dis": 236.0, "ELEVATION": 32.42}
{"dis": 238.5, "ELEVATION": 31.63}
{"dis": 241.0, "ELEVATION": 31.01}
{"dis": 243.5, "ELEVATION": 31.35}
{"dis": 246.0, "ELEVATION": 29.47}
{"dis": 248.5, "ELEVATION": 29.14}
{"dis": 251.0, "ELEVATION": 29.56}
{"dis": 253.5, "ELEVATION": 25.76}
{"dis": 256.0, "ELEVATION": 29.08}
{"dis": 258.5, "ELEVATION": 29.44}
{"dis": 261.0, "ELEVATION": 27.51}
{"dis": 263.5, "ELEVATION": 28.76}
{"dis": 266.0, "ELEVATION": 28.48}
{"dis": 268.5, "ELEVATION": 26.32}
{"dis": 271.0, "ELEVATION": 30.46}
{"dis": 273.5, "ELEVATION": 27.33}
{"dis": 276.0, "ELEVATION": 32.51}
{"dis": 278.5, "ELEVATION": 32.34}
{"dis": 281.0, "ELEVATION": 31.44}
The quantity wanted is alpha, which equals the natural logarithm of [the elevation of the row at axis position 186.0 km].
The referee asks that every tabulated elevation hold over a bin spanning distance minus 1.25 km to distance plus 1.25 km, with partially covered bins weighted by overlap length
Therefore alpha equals 3.51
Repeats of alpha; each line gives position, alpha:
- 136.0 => 3.55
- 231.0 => 3.42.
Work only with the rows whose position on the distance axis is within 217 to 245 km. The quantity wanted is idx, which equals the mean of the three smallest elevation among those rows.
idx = 30.5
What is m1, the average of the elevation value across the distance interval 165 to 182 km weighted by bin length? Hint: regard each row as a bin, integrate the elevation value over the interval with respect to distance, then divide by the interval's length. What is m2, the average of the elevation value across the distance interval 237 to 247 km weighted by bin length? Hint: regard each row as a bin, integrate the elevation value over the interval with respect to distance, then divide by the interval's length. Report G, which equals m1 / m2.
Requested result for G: 1.10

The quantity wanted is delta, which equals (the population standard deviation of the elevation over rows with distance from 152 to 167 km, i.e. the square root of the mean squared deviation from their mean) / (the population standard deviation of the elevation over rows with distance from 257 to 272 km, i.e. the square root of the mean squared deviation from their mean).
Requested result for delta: 0.6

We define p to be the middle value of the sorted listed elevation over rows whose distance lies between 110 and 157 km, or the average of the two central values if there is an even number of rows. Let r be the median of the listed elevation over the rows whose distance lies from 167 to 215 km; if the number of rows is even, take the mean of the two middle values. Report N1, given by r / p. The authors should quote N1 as 0.956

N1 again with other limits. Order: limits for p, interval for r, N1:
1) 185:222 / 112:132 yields 1.073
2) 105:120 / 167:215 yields 1.101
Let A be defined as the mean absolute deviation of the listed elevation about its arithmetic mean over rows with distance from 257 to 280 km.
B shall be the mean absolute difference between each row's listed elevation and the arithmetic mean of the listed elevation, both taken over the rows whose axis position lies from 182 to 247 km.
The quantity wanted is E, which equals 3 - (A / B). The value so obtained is 1.83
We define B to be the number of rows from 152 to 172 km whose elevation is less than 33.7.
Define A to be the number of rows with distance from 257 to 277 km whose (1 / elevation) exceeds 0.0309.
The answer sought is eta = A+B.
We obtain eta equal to 10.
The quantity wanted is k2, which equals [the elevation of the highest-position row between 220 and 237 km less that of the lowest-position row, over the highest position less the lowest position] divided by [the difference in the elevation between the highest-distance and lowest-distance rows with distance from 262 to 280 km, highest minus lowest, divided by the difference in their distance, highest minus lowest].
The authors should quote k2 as -0.8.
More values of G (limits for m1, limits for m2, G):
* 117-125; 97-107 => 0.90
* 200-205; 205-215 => 1.07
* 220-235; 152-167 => 0.97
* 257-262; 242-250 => 0.95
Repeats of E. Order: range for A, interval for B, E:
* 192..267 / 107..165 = 2.25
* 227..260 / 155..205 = 1.62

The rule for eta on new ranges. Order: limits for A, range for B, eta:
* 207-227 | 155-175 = 6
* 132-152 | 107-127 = 3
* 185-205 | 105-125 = 6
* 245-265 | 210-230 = 14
